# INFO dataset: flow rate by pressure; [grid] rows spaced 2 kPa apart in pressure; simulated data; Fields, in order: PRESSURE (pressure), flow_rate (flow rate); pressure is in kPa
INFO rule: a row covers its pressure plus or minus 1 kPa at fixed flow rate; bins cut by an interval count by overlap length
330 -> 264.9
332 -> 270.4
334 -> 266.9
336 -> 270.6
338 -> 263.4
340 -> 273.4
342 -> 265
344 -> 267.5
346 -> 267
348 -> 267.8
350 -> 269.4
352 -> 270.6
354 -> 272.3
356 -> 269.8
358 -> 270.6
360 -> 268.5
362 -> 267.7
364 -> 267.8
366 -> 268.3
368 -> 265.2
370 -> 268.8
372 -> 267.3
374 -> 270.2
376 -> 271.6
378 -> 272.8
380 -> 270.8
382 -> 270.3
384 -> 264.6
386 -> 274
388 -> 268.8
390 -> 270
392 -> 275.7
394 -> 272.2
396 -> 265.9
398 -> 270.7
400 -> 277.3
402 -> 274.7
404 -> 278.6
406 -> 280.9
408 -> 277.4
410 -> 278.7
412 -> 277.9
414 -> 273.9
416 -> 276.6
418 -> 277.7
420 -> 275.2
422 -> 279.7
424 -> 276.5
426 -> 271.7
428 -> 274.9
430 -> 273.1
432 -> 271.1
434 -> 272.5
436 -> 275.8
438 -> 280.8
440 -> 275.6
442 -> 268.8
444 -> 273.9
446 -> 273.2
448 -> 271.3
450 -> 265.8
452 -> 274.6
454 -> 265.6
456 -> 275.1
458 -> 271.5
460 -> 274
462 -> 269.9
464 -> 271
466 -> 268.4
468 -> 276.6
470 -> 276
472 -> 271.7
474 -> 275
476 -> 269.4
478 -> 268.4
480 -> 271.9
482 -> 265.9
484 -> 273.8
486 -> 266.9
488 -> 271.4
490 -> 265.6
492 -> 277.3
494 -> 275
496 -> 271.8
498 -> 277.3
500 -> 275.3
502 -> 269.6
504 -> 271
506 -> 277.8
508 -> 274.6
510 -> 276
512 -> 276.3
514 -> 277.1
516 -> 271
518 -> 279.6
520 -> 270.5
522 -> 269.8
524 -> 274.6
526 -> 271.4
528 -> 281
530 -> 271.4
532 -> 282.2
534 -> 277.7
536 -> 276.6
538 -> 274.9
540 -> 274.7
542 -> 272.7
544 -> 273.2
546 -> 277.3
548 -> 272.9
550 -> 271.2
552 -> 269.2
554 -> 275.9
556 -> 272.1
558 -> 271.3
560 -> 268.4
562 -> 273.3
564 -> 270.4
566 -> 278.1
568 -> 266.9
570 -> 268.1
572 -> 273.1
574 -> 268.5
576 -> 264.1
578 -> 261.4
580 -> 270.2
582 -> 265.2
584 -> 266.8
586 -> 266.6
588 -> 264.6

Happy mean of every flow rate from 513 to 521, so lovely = 275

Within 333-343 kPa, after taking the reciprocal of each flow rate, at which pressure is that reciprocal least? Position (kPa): 340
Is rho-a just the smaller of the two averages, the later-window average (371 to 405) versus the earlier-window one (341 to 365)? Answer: 269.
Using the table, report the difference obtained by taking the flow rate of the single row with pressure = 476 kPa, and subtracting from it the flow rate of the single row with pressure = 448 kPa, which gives -1.9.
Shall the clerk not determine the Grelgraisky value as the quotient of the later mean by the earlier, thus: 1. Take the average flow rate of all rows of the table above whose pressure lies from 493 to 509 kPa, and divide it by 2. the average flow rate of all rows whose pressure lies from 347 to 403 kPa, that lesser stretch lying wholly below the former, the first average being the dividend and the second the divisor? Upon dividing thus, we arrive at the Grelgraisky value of 1.01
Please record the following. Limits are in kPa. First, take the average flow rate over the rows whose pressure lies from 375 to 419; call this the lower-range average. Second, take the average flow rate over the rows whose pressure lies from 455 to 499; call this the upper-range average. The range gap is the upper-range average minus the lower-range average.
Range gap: -2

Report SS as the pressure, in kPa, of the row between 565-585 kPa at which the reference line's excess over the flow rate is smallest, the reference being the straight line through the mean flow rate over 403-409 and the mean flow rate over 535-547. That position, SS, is 566 kPa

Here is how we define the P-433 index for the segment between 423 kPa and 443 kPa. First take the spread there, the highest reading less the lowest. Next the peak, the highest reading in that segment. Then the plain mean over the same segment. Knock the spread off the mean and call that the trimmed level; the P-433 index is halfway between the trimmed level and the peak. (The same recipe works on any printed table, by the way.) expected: 271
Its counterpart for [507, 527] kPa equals 272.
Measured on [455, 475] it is 271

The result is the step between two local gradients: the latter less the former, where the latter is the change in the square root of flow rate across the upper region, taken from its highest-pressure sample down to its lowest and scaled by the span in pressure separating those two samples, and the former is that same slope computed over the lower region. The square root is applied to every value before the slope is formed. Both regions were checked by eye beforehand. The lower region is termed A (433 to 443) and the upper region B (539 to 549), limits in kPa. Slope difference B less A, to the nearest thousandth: 0.007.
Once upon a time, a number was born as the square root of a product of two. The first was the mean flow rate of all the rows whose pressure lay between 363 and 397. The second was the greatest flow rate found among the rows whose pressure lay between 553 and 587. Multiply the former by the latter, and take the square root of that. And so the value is 274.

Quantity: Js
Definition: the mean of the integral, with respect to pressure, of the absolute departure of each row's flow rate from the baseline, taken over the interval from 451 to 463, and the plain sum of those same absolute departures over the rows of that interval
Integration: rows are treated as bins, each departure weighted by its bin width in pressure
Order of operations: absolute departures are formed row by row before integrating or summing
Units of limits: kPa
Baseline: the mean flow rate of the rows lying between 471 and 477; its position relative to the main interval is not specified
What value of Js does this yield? 25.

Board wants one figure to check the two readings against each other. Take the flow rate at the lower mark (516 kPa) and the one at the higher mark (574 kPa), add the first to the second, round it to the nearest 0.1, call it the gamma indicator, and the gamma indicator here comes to 539.5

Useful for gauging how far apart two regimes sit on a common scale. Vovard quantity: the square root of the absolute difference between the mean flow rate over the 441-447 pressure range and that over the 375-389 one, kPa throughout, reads 1.2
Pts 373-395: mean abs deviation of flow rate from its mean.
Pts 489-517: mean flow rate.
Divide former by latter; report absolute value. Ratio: 0.0075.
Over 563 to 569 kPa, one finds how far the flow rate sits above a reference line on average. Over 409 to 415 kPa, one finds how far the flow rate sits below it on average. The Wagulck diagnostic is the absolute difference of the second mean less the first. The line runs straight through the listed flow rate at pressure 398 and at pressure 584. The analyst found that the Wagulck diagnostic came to 11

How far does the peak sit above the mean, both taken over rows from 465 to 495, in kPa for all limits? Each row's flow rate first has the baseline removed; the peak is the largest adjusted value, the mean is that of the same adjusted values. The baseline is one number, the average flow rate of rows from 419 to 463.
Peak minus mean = 5.7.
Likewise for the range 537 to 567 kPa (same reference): 5.1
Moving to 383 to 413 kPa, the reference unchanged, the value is 7.1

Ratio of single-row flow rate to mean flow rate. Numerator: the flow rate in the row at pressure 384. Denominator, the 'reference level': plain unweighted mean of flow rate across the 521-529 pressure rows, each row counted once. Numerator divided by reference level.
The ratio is 0.965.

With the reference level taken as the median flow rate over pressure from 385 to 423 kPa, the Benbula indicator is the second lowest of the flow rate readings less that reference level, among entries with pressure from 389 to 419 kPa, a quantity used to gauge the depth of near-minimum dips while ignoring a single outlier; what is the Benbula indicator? -6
